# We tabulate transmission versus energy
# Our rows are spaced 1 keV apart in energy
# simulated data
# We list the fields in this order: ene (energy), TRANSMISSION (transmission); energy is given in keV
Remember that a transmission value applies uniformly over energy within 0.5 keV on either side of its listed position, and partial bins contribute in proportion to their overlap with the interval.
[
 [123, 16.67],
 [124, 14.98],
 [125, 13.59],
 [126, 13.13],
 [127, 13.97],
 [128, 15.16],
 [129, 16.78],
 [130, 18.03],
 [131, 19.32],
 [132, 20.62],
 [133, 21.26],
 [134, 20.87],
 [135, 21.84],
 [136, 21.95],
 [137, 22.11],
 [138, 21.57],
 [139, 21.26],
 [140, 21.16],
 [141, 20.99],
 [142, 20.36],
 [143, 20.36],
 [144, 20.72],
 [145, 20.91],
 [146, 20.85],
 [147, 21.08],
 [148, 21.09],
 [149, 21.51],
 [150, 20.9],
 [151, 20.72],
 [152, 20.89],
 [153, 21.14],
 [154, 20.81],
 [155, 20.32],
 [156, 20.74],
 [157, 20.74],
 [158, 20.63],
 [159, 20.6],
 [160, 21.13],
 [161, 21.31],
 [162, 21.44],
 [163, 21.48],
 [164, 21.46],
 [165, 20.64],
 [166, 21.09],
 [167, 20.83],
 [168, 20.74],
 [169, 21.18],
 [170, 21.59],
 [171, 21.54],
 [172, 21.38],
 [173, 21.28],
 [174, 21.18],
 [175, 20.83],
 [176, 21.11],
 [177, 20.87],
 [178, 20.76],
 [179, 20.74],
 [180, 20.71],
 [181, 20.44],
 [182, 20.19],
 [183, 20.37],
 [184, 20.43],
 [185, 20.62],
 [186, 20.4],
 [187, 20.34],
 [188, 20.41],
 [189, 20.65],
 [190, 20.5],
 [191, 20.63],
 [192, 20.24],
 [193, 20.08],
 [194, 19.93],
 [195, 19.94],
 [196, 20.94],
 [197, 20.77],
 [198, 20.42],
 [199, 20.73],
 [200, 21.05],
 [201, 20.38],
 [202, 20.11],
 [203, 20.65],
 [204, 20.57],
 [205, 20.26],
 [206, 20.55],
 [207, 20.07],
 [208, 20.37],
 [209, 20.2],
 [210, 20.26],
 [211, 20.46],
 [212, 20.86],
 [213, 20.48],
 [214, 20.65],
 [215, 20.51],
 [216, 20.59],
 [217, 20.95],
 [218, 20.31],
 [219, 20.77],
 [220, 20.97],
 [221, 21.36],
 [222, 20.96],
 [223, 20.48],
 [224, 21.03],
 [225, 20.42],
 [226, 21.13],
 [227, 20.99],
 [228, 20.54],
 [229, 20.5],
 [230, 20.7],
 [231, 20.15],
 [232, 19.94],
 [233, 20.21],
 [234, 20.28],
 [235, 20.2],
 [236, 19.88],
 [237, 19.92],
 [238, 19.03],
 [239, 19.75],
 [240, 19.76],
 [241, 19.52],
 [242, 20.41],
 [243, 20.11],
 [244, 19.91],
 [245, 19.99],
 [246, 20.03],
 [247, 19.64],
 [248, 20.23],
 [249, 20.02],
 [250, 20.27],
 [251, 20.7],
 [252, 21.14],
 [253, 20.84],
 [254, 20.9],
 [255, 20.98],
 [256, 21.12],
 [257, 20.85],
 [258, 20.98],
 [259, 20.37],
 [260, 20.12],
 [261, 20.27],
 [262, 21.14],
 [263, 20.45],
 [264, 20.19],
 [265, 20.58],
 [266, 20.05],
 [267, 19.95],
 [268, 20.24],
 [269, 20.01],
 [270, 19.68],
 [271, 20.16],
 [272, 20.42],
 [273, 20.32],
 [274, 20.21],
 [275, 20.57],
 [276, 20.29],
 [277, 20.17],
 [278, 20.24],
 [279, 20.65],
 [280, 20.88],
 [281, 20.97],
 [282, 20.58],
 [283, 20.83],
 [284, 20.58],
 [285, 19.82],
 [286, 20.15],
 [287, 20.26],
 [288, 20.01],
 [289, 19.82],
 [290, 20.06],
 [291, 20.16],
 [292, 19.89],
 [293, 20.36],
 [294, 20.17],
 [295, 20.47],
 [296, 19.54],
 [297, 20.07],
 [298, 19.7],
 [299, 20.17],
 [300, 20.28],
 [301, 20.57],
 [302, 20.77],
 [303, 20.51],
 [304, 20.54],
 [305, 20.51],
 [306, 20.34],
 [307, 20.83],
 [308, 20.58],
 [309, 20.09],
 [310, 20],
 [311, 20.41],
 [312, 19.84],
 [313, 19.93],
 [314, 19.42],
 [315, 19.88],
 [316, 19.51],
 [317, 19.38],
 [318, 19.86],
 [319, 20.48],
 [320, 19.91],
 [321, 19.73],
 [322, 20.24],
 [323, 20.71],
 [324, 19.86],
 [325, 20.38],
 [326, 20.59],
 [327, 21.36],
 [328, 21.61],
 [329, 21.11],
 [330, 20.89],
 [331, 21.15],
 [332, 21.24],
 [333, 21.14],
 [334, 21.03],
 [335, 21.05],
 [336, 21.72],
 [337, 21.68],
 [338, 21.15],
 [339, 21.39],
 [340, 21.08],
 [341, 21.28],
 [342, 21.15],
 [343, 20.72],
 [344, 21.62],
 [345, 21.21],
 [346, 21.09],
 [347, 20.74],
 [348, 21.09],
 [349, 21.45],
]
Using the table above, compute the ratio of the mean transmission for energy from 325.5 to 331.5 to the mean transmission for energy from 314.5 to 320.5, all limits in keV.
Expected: 1.06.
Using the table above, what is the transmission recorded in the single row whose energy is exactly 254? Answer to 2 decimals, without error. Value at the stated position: 20.90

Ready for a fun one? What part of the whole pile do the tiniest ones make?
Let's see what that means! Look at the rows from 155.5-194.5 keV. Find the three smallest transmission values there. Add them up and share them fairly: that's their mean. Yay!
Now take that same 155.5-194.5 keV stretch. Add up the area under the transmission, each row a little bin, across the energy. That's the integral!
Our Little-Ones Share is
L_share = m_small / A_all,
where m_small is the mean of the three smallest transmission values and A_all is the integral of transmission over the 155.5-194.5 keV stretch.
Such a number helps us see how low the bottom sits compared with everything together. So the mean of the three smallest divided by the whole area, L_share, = 0.025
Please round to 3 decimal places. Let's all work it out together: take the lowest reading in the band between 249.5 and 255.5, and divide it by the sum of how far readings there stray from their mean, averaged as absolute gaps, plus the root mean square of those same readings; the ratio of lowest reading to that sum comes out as 0.964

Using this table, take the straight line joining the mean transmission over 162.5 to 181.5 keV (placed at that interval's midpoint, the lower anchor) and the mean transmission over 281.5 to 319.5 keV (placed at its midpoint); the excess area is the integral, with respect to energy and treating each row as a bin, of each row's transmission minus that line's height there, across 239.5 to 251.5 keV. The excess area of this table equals -5.9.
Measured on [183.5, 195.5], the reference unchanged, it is -6.9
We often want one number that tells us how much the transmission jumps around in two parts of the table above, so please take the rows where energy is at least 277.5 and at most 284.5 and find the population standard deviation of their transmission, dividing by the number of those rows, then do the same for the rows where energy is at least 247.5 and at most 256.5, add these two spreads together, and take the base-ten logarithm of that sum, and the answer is -0.21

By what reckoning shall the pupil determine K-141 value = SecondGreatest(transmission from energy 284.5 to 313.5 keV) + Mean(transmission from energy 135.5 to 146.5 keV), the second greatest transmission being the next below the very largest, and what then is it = 41.9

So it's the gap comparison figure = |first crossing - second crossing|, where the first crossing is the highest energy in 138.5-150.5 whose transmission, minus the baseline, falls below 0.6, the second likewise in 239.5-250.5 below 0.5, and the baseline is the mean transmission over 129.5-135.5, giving 100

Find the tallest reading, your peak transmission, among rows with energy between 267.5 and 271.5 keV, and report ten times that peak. 202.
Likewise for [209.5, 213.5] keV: 209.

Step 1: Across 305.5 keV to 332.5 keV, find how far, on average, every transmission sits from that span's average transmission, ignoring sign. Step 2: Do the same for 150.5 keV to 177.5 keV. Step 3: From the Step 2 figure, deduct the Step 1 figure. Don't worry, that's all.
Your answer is -0.21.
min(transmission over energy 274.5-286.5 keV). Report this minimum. 19.82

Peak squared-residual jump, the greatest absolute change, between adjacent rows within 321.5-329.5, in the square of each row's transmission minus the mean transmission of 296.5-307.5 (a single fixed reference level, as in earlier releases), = 1.0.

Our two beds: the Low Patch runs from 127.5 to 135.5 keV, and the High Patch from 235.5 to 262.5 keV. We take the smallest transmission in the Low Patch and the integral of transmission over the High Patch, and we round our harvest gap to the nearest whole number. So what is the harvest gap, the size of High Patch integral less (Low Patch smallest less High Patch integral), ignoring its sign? 1081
